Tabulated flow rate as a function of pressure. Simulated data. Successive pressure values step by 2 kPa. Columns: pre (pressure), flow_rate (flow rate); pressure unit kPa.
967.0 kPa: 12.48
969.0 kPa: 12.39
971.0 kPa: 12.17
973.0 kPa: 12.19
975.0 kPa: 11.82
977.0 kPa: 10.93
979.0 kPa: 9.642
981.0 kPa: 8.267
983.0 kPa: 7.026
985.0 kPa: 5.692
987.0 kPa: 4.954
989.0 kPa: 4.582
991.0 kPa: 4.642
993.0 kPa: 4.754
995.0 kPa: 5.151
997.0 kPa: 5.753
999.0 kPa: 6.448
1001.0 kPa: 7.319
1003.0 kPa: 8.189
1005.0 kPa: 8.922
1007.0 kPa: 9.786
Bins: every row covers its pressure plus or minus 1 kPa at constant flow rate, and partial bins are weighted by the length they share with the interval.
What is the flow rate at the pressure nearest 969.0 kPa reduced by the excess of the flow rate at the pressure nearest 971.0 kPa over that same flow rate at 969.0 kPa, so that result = 12.6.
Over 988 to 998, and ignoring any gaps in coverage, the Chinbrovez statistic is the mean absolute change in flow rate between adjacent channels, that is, 0.29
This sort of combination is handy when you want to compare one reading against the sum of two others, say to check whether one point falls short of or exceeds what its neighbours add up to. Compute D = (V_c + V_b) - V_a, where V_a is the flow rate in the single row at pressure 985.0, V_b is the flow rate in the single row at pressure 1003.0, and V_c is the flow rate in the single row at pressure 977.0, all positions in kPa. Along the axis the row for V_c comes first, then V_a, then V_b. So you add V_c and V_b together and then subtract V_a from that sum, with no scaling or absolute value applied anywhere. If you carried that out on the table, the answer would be 13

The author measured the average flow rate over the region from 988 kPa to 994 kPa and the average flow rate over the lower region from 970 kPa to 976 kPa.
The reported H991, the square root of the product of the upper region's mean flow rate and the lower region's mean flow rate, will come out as 7.5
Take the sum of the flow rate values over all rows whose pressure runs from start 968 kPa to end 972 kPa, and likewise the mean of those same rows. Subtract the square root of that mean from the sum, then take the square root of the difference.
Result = 4.6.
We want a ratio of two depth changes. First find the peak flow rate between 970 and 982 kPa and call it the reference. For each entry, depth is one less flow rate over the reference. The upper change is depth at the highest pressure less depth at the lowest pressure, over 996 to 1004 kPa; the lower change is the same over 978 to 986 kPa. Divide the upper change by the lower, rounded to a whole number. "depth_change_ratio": -1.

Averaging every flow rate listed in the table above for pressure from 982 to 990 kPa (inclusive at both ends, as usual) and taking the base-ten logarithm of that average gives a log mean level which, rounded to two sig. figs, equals 0.75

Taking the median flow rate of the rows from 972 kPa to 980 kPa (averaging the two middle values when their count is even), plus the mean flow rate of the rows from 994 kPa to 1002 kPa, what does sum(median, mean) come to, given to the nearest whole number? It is 18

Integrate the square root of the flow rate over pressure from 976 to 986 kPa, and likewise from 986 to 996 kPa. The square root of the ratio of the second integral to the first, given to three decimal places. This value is 0.875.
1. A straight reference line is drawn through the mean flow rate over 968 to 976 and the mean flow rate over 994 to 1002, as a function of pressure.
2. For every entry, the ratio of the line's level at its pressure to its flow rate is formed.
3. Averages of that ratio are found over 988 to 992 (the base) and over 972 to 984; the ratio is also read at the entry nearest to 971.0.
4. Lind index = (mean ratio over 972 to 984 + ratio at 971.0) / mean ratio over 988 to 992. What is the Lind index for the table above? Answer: 1.2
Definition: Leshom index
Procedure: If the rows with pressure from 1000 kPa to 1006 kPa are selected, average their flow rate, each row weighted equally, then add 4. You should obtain 12.1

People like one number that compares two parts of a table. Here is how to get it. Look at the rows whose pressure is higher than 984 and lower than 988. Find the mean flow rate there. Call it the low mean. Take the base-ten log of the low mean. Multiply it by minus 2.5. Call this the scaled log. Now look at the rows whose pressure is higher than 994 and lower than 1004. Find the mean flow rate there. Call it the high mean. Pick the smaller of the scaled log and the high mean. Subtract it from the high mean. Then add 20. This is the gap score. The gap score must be 28.4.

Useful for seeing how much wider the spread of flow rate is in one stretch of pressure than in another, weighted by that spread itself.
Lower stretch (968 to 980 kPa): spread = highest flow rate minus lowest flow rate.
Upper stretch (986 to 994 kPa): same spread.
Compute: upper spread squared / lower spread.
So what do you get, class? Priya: 0.1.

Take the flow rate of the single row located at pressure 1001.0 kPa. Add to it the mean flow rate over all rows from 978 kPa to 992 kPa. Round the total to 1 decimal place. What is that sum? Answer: 13.7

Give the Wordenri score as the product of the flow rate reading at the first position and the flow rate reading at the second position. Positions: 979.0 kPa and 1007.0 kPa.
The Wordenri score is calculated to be 94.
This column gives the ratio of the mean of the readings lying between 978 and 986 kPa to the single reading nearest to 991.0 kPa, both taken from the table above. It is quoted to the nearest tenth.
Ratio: 1.6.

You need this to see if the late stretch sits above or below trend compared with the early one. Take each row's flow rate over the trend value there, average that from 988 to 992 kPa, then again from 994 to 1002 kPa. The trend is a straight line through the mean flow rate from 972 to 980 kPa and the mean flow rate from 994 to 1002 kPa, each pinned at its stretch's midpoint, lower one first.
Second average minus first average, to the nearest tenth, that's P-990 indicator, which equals 0.4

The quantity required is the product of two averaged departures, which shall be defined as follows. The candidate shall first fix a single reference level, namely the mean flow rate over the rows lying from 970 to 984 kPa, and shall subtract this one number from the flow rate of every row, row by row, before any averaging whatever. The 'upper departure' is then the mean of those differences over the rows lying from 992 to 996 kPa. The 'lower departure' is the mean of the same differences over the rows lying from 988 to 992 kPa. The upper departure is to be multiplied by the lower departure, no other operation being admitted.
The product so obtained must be 30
